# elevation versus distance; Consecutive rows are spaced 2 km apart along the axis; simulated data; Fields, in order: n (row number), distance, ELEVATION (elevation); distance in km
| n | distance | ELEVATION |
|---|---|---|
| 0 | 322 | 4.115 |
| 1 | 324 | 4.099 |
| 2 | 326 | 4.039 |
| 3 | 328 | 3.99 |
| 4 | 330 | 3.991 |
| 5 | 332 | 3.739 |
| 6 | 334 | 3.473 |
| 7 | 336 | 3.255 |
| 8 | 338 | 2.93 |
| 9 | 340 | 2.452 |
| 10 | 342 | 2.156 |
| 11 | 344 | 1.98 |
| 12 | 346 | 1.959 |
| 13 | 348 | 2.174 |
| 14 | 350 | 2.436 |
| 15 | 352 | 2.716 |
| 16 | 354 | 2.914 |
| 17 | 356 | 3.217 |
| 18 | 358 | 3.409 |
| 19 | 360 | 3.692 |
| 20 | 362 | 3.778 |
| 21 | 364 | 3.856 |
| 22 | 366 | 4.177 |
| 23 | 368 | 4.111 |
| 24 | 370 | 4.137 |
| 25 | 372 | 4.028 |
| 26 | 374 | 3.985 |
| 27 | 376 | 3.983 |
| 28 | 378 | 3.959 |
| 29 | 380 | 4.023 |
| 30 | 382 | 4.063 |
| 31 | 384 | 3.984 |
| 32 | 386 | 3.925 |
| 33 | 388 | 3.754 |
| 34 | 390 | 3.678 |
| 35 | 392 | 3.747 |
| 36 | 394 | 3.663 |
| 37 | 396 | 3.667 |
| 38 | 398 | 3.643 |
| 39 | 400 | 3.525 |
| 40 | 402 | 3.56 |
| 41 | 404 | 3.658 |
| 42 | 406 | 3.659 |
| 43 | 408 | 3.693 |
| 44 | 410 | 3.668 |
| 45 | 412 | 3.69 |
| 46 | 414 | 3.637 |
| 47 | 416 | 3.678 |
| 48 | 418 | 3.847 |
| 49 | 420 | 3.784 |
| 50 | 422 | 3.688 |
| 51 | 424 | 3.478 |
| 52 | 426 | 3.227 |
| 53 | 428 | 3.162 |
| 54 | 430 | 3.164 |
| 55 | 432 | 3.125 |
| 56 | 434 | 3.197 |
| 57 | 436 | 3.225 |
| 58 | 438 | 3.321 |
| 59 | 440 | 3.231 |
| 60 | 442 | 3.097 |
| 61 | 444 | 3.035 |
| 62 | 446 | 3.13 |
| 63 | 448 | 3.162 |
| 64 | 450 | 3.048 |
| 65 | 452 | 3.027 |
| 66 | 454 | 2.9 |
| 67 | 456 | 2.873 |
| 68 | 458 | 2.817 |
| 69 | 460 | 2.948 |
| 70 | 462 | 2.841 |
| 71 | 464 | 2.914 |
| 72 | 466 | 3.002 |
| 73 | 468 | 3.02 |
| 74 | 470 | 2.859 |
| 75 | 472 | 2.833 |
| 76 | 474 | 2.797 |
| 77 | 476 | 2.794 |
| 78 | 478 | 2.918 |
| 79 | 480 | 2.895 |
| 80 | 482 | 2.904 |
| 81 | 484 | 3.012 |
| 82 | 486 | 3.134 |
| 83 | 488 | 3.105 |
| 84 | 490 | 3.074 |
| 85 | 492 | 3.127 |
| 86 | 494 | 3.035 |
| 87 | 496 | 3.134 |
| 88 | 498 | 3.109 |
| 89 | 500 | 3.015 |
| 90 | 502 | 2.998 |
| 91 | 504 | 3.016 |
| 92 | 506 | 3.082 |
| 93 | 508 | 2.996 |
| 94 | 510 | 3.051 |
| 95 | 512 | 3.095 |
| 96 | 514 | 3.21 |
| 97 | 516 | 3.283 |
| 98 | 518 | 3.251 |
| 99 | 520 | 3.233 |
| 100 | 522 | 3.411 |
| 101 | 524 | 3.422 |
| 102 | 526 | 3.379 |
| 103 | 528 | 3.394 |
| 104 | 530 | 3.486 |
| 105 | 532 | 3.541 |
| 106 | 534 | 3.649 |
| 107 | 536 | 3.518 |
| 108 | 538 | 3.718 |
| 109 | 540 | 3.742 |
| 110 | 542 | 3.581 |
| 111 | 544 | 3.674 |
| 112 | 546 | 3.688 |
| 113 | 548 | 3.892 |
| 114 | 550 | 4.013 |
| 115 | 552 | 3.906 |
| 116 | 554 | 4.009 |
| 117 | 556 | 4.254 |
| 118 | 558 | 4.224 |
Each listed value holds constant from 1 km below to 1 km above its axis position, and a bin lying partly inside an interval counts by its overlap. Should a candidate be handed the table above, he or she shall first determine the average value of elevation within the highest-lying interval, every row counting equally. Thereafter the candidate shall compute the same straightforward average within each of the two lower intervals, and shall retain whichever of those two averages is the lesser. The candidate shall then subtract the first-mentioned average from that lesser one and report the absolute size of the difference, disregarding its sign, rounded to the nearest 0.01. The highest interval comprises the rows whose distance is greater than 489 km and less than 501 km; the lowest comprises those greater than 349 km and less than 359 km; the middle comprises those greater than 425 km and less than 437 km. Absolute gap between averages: 0.14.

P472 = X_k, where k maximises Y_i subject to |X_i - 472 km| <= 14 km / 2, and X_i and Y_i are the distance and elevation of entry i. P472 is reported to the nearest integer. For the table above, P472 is 468 km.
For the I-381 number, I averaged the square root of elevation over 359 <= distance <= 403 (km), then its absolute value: 1.96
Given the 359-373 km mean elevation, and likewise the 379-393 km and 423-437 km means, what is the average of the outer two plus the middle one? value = 7.48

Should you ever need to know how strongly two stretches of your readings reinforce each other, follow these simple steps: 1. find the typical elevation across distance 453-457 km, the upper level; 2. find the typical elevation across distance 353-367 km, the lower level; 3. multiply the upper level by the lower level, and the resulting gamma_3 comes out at 10.3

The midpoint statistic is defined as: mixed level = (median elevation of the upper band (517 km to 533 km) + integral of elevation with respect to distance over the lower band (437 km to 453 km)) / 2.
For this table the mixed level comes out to 27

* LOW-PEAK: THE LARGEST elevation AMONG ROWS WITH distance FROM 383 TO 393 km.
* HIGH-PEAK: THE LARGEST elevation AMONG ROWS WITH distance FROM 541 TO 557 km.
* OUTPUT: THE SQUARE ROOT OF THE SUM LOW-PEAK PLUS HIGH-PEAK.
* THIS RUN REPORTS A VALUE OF 2.87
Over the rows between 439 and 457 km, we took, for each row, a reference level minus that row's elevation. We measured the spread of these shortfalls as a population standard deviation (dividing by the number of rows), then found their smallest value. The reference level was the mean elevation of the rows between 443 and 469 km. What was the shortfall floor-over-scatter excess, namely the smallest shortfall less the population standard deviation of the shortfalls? -0.4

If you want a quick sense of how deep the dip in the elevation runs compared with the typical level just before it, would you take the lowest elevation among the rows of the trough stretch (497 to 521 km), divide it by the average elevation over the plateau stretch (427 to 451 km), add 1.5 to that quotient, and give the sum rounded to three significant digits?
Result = 2.45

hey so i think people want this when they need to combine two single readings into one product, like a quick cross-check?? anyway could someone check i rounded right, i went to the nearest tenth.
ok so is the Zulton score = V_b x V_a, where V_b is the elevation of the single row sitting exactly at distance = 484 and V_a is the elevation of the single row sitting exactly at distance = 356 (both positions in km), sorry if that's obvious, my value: 9.7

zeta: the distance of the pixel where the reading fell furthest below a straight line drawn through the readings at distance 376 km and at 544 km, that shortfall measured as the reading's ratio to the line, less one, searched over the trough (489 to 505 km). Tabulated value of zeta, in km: 502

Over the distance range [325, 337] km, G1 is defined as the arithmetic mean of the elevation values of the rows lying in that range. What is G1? 3.75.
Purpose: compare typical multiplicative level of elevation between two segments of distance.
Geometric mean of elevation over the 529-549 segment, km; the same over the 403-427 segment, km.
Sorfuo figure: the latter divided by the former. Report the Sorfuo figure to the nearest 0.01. 1.00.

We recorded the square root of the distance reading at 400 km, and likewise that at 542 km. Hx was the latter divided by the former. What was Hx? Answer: 1.01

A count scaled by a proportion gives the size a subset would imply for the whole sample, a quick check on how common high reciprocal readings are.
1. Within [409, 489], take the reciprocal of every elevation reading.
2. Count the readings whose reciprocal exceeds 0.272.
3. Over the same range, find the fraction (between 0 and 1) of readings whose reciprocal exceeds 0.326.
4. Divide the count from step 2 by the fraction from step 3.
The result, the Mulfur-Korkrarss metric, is 74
